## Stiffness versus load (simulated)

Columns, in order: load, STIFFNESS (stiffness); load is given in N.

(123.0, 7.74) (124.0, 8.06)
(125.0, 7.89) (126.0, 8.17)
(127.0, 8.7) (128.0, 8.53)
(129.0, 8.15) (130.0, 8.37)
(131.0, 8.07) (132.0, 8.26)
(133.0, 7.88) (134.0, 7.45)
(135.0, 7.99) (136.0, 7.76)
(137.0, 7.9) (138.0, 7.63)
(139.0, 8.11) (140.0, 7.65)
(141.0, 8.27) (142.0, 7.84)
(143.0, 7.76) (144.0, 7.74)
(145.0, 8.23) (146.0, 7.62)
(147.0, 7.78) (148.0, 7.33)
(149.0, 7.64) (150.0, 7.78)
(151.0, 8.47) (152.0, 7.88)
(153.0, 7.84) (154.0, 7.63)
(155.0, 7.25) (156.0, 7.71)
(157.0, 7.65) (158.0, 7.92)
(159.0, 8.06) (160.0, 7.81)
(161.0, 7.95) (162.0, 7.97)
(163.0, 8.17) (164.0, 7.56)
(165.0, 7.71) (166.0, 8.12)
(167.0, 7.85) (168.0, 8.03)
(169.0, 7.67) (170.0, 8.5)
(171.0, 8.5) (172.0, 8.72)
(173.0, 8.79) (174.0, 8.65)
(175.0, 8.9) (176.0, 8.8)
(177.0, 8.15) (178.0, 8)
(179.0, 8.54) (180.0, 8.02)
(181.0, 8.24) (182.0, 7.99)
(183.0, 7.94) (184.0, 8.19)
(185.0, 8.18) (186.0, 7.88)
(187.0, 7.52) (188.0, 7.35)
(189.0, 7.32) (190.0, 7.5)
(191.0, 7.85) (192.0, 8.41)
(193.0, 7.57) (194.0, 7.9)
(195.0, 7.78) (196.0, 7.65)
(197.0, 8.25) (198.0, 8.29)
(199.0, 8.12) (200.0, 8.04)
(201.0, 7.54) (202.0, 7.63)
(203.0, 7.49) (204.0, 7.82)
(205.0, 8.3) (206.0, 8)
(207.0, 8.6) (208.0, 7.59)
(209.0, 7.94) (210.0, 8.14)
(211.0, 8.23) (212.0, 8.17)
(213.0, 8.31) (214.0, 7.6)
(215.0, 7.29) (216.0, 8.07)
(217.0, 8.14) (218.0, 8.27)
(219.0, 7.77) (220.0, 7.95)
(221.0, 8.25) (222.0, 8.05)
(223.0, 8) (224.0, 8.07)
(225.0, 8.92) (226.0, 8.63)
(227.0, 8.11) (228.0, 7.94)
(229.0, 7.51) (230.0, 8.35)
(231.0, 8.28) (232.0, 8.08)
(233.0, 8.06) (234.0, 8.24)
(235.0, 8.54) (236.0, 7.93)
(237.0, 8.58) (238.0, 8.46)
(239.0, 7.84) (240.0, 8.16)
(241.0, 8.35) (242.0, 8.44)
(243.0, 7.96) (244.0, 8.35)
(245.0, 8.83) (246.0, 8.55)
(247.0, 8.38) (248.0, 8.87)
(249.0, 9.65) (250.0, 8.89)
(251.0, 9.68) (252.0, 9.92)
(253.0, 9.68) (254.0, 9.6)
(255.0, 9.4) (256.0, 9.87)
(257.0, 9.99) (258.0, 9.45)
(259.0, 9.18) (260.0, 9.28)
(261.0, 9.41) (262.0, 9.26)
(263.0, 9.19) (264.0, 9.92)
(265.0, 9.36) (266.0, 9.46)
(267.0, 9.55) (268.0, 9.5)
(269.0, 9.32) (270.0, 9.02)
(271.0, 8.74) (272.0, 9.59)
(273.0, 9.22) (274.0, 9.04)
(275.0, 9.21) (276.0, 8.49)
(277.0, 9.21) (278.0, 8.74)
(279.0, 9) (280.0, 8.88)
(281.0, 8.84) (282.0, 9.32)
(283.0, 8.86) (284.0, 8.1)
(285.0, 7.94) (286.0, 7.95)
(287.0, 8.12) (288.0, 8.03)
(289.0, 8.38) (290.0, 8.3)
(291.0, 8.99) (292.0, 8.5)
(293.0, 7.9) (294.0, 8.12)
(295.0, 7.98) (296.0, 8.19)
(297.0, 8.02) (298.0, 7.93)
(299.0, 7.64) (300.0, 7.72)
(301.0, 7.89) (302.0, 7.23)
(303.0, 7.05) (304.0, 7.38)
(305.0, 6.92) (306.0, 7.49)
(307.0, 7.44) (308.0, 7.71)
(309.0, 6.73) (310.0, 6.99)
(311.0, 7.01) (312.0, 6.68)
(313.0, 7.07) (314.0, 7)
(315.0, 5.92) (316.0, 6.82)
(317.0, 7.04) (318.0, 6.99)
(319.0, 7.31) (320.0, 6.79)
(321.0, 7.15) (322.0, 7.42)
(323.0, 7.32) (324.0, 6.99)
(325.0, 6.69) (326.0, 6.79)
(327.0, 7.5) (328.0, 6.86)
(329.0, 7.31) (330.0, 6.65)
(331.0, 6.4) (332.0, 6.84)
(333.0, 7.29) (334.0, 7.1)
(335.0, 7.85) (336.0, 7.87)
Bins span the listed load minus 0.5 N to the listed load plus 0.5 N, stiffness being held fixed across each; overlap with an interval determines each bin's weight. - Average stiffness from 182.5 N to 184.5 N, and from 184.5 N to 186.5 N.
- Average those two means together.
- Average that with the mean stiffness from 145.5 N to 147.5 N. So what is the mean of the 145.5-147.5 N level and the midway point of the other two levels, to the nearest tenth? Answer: 7.9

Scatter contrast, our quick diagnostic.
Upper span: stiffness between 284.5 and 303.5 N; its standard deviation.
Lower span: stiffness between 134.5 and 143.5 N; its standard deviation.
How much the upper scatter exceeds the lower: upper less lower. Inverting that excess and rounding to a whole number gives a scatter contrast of 5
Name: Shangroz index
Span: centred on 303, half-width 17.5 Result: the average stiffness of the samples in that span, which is 7.52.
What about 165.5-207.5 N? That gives 8.06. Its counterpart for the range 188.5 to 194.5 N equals 7.76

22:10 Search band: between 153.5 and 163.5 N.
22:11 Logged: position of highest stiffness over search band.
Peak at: 163.0 N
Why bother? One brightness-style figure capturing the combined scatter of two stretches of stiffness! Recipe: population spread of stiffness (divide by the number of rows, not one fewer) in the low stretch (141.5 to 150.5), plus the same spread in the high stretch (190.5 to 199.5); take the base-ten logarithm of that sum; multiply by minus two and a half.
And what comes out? 0.74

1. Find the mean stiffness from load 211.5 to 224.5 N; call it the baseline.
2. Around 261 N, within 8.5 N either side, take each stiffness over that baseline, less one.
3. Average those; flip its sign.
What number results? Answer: -0.19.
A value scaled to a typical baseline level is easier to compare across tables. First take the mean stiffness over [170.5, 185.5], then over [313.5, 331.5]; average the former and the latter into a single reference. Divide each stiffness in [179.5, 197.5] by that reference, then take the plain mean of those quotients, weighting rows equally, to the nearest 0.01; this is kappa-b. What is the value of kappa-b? 1.03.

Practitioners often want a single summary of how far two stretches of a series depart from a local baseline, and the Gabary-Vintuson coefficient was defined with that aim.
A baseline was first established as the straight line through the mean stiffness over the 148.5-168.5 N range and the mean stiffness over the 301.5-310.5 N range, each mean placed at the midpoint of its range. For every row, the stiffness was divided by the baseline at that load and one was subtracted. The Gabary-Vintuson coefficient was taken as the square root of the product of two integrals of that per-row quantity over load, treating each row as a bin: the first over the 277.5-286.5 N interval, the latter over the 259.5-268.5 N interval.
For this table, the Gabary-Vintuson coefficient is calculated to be 2.0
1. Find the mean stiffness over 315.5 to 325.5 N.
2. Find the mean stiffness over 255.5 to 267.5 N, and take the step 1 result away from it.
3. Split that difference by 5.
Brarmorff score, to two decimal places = 0.49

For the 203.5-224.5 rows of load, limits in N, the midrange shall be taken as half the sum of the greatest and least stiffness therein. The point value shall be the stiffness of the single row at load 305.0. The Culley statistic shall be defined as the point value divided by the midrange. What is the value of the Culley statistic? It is 0.87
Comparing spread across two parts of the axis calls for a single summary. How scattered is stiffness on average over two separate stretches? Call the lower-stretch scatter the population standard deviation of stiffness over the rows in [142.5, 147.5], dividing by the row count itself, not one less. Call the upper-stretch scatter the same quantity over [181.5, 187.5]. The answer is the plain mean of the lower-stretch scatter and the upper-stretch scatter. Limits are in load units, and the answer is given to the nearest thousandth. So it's 0.217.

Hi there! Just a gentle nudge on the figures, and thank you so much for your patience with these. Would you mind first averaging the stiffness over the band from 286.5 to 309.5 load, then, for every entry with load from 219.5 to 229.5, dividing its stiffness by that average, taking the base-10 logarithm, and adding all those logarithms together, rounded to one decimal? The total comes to 0.2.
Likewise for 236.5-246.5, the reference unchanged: 0.3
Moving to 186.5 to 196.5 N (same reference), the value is -0.1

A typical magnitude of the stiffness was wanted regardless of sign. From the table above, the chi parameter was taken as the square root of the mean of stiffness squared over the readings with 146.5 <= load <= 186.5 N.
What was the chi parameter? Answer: 8.05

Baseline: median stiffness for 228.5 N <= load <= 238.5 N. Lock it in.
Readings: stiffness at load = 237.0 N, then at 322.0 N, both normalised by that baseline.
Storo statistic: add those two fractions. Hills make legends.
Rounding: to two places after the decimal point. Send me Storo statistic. 1.94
